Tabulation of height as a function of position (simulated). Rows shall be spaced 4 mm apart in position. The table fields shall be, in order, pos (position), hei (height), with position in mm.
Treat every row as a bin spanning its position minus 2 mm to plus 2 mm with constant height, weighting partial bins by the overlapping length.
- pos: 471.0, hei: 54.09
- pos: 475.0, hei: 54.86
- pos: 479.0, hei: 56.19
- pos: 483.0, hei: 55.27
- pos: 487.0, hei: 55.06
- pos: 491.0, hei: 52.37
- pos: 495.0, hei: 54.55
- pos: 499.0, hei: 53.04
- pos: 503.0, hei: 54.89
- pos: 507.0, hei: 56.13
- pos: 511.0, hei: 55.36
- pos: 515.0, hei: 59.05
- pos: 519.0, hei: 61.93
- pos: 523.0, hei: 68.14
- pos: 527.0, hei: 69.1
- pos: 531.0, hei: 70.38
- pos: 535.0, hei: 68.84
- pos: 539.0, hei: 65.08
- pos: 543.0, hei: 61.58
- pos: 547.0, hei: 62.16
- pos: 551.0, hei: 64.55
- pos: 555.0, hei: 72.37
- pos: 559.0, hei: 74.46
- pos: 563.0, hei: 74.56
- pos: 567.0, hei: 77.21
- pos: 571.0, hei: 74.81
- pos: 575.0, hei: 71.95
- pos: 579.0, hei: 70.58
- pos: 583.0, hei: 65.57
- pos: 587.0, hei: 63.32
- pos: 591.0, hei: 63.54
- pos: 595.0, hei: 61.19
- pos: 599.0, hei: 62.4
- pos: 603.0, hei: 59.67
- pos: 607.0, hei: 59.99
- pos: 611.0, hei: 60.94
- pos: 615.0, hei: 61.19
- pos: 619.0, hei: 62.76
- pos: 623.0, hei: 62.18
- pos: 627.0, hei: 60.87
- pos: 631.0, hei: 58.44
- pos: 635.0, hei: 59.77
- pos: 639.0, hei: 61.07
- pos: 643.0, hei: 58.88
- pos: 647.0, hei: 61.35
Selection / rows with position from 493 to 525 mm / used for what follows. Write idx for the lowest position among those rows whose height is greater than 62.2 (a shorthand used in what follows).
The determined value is 523.0 mm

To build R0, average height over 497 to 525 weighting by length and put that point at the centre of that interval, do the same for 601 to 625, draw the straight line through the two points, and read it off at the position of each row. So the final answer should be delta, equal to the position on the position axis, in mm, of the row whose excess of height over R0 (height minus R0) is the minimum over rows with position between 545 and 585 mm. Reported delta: 547.0 mm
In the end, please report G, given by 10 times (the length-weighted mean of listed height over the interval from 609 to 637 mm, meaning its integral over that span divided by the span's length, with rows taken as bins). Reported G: 609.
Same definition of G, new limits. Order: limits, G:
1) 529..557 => 664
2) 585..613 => 616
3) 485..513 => 545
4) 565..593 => 696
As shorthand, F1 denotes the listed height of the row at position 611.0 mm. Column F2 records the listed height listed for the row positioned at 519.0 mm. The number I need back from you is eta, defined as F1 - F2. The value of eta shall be -1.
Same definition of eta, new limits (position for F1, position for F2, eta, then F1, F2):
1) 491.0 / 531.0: -18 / 52.37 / 70.38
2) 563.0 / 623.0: 12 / 74.56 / 62.18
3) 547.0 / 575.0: -10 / 62.16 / 71.95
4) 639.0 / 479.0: 5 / 61.07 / 56.19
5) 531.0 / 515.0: 11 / 70.38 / 59.05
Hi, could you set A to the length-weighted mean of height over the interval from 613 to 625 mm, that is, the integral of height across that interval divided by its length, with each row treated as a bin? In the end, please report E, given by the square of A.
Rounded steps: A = 62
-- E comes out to 3849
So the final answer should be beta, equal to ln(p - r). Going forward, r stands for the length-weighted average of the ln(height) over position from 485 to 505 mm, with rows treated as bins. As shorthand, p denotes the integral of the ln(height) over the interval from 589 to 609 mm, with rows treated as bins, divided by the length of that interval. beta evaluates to -2.06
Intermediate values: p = 4.116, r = 3.99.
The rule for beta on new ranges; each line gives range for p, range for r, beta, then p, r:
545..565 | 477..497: -1.43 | 4.240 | 4.00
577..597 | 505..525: -2.56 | 4.171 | 4.09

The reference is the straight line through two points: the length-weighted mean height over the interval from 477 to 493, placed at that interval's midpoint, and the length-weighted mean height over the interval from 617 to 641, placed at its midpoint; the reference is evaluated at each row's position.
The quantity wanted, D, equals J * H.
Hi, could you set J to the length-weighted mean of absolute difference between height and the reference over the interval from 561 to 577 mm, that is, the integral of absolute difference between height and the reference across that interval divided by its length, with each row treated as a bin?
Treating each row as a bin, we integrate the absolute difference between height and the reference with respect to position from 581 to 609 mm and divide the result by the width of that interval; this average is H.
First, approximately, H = 3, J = 16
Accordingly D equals 47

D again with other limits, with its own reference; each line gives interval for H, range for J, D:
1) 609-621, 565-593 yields 15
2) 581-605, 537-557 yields 26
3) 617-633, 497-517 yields 2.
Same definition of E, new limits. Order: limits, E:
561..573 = 5704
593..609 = 3698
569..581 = 5249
